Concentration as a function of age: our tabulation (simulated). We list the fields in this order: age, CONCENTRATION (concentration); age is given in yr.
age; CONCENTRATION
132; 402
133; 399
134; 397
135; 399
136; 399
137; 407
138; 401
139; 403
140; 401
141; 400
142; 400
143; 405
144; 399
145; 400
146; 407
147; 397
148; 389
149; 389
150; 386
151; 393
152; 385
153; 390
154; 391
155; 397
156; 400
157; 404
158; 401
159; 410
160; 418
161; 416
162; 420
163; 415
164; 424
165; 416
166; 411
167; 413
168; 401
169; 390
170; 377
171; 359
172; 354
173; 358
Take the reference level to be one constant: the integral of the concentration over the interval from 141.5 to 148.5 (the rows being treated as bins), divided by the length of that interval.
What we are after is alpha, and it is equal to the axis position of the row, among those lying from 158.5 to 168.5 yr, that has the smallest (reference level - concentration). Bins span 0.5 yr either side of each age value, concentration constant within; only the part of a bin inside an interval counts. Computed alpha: 164 yr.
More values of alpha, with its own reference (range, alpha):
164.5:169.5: 165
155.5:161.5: 160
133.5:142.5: 137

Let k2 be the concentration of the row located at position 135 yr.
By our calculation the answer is 399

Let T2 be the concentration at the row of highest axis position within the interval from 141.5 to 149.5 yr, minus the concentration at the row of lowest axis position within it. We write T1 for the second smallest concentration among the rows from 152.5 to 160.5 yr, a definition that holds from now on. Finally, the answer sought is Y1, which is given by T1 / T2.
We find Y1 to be -36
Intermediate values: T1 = 391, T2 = -11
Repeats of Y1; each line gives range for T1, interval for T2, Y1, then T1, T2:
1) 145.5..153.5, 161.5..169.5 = -13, 386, -30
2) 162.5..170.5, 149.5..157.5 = 22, 390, 18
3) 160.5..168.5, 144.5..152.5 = -27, 411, -15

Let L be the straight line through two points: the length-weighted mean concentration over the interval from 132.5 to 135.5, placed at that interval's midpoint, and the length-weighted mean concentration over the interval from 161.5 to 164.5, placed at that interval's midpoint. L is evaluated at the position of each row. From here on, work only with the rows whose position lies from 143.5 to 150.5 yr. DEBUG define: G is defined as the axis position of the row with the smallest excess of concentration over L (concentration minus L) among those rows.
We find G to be 150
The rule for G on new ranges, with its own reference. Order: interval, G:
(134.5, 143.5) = 142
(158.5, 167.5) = 166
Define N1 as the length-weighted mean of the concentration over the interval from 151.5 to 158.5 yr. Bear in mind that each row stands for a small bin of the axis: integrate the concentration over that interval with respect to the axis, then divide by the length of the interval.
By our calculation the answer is 395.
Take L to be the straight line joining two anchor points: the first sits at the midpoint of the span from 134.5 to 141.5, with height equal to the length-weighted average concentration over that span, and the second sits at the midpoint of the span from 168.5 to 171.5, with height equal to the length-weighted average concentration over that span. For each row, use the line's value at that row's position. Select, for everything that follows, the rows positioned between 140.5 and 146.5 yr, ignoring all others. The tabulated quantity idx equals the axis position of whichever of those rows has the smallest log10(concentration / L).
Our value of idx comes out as 141 yr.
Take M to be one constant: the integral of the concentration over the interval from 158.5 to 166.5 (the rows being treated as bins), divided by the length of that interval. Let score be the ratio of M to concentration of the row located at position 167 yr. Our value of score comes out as 1.01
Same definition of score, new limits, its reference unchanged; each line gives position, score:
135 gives 1.04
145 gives 1.04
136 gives 1.04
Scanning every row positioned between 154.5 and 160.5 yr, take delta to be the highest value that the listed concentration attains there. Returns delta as 418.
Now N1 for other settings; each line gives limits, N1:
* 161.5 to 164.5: 420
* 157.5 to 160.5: 410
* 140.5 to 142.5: 400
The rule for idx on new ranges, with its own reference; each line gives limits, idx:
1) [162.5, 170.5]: 170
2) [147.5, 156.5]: 150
